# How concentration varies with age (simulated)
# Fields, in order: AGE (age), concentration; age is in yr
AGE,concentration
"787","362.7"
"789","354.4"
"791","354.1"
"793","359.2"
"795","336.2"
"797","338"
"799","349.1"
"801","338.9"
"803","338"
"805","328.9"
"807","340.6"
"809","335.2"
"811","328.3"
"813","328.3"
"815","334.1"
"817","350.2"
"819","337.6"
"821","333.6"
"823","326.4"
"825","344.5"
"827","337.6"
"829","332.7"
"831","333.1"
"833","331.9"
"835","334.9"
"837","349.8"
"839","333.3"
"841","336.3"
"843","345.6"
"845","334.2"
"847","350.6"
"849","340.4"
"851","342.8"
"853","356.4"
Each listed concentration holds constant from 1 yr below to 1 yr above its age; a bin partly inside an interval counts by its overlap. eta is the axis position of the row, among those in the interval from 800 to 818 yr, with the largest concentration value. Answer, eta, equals 817 yr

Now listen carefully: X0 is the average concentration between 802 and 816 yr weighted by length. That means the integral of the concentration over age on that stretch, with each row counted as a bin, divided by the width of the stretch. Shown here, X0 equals 333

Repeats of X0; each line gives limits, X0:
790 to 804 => 345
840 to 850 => 341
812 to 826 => 336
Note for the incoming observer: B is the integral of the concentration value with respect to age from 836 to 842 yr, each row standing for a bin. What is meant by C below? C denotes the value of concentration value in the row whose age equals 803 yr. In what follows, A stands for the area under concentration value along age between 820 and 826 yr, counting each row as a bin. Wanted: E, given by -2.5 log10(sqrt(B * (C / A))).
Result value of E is -3.17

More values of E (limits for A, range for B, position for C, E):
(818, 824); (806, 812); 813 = -3.15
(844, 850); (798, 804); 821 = -3.15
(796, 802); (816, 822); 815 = -3.15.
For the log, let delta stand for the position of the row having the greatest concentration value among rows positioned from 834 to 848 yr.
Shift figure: 847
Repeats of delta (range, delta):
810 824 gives 817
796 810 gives 799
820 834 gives 825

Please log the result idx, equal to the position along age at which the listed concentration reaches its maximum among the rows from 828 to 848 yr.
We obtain 847 yr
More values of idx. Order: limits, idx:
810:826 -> 817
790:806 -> 793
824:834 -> 825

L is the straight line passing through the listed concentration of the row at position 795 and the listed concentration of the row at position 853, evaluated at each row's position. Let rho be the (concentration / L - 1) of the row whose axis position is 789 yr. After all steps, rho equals 0.06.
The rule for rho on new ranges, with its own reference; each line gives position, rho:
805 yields -0.03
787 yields 0.09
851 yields -0.04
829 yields -0.04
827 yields -0.03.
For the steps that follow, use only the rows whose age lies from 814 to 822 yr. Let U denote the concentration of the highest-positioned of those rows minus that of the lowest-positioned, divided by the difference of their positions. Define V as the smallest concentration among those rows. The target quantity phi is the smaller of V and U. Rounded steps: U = -0.1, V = 333.6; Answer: -0.1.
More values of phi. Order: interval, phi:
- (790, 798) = -2.7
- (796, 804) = 0.0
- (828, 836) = 0.4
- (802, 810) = -0.5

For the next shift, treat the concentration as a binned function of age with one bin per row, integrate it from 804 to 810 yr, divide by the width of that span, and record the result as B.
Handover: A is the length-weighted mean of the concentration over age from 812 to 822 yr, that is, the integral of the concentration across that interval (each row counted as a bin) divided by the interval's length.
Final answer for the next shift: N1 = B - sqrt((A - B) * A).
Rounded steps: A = 337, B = 335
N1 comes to 310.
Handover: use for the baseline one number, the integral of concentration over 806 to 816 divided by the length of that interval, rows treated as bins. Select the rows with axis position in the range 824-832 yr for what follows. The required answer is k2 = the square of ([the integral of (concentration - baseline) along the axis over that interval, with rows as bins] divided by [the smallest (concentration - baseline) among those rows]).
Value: 2401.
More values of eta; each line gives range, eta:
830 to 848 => 847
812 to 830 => 817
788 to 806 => 793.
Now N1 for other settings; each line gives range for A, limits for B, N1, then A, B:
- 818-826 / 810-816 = 288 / 336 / 330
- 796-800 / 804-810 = 280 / 344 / 335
